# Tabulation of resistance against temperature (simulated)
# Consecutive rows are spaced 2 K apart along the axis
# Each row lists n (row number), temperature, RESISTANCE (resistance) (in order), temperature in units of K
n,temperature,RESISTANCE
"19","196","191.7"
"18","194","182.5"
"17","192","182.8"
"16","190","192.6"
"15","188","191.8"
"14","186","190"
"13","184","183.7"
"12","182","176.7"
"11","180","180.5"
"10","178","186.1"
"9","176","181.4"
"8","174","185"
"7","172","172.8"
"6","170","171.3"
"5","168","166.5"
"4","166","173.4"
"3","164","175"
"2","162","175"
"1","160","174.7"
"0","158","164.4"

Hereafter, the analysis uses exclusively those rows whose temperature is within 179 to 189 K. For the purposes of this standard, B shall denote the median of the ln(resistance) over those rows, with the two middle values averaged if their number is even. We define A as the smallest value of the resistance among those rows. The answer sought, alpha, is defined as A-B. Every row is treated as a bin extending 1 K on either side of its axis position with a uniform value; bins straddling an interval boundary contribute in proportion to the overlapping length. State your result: 171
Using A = 176.7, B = 5.21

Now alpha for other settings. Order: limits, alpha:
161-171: 161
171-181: 168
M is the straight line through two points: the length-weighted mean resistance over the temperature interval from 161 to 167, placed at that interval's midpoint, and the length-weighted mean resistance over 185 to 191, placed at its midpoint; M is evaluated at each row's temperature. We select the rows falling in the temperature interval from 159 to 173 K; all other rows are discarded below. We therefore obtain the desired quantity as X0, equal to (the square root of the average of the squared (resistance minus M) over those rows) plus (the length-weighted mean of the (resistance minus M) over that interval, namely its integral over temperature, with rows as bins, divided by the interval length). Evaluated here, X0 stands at 2.7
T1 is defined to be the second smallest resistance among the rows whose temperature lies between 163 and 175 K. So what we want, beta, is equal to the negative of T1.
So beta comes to -171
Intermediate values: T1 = 171.3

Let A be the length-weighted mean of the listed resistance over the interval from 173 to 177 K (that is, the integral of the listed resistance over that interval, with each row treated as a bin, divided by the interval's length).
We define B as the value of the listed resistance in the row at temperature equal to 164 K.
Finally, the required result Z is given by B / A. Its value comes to 0.96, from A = 183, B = 175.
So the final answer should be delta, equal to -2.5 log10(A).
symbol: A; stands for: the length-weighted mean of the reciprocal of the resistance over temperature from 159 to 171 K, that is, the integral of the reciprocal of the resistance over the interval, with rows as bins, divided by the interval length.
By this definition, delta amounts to 5.59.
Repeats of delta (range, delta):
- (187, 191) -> 5.71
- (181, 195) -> 5.67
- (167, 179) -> 5.62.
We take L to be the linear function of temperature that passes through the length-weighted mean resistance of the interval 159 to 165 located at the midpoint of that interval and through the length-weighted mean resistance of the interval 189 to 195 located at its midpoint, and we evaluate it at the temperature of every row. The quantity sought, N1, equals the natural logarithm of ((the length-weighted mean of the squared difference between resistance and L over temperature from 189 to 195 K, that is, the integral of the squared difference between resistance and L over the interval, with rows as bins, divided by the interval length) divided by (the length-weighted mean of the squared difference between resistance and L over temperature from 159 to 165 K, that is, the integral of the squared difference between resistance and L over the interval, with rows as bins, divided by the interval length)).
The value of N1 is 4.8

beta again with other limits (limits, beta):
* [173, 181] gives -181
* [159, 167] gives -175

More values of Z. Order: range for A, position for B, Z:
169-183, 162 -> 0.98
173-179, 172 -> 0.94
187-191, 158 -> 0.86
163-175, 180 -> 1.04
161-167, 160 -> 1.00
